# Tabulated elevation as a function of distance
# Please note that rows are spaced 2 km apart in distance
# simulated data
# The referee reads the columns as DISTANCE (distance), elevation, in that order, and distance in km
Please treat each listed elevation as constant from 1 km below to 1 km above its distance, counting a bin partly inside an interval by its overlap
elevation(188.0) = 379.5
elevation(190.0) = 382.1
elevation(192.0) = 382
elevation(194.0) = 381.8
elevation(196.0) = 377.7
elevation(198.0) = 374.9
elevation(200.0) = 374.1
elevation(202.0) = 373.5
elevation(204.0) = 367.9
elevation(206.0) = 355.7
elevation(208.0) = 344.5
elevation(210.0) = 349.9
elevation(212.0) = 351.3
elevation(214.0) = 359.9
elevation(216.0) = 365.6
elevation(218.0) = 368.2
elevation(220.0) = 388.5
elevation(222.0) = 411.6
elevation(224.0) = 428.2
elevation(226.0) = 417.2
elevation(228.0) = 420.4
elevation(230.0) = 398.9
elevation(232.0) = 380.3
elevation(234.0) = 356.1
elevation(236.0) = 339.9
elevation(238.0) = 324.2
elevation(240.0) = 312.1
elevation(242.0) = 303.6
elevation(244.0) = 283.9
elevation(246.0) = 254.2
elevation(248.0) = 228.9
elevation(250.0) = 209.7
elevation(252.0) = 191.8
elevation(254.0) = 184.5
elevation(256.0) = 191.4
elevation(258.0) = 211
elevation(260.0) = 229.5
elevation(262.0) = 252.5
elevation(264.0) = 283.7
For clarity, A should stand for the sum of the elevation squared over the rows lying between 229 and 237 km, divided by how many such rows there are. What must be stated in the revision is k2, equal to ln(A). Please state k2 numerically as 11.8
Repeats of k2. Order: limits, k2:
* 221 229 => 12.1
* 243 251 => 11.0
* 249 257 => 10.5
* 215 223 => 11.9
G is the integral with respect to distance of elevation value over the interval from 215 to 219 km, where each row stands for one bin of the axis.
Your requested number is 1468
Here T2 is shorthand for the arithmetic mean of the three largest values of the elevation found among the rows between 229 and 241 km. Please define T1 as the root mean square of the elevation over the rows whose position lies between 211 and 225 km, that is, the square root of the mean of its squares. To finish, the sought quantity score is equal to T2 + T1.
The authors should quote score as 761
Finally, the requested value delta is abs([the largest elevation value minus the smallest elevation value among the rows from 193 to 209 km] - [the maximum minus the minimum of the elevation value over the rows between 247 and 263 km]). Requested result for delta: 31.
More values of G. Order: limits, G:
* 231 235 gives 1473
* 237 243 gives 1880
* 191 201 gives 3781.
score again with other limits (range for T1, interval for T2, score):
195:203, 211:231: 797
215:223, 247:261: 607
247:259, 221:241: 625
